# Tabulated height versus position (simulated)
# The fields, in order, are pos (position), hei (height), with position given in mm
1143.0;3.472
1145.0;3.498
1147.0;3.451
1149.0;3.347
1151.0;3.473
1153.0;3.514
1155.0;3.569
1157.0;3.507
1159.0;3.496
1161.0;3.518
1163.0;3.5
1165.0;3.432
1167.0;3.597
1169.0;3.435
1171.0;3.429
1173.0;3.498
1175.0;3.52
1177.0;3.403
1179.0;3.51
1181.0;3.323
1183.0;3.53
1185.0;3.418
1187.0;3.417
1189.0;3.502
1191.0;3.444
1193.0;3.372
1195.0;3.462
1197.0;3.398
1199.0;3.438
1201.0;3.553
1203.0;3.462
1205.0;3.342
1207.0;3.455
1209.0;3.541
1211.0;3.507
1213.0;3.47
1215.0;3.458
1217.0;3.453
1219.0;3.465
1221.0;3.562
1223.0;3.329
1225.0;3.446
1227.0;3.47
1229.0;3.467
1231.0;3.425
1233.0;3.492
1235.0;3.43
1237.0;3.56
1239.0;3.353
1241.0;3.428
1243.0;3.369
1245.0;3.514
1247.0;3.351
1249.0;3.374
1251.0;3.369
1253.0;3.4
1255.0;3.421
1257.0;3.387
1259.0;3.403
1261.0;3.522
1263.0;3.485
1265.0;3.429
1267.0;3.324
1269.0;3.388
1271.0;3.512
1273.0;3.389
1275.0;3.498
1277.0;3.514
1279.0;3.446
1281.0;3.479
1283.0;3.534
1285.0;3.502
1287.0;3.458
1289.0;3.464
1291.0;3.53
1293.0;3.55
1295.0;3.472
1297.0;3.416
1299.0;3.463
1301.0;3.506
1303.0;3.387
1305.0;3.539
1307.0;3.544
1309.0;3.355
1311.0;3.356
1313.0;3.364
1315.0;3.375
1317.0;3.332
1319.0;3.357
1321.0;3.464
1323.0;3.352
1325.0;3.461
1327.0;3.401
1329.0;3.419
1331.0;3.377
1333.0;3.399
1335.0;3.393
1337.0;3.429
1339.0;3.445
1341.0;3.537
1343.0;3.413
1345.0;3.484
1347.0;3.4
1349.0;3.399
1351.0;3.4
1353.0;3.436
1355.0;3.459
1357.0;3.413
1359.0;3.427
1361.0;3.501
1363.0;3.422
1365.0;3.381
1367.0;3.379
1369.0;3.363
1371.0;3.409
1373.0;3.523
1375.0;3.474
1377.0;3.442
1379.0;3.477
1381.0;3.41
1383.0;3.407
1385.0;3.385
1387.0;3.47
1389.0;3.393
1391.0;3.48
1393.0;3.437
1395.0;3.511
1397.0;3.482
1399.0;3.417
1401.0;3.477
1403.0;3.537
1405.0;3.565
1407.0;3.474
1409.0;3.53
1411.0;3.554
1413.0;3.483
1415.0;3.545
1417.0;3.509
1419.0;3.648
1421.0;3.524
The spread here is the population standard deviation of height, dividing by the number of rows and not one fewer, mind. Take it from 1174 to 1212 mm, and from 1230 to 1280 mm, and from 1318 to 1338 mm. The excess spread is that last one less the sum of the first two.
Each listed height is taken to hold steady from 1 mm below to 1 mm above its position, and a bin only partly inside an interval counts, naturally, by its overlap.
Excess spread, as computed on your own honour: -0.091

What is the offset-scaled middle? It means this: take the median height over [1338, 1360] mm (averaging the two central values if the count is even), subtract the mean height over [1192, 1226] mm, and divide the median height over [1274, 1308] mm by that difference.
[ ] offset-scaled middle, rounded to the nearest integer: -131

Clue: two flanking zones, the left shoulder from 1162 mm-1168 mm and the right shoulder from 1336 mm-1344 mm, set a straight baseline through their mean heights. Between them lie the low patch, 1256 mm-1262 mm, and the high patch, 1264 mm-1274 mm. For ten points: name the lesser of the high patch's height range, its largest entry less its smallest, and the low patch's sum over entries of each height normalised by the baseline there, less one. -0.037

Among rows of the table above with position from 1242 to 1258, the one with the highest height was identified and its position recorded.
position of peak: 1245.0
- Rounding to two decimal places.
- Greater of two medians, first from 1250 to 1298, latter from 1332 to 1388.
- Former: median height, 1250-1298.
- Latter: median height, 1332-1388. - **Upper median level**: 3.46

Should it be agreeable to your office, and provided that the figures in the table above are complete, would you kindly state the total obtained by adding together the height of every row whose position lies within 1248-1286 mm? 65.4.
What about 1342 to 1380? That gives 65.2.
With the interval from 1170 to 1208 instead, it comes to 65.5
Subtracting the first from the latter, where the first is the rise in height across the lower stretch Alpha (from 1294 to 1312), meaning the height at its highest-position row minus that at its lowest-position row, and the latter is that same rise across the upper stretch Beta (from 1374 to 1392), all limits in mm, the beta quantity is 0.12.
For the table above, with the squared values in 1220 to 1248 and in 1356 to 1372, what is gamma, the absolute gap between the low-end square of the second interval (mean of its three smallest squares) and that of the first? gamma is 0.20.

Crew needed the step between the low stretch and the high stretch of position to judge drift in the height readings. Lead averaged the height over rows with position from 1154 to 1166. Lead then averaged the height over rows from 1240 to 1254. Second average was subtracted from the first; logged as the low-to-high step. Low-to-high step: 0.10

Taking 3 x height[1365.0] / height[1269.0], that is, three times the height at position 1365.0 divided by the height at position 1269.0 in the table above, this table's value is 2.99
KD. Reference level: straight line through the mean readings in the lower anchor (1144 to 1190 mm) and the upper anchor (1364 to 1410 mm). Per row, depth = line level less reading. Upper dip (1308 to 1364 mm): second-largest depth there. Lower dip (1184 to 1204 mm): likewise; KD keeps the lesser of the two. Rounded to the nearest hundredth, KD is 0.07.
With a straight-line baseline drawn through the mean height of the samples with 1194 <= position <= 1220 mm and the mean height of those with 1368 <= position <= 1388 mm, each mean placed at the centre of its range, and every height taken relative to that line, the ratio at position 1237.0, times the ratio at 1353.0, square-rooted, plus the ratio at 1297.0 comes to 2.00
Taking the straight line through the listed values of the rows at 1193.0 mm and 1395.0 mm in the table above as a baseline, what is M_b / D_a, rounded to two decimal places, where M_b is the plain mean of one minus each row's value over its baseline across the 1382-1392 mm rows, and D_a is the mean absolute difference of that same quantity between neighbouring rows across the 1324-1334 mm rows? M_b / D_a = 2.19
